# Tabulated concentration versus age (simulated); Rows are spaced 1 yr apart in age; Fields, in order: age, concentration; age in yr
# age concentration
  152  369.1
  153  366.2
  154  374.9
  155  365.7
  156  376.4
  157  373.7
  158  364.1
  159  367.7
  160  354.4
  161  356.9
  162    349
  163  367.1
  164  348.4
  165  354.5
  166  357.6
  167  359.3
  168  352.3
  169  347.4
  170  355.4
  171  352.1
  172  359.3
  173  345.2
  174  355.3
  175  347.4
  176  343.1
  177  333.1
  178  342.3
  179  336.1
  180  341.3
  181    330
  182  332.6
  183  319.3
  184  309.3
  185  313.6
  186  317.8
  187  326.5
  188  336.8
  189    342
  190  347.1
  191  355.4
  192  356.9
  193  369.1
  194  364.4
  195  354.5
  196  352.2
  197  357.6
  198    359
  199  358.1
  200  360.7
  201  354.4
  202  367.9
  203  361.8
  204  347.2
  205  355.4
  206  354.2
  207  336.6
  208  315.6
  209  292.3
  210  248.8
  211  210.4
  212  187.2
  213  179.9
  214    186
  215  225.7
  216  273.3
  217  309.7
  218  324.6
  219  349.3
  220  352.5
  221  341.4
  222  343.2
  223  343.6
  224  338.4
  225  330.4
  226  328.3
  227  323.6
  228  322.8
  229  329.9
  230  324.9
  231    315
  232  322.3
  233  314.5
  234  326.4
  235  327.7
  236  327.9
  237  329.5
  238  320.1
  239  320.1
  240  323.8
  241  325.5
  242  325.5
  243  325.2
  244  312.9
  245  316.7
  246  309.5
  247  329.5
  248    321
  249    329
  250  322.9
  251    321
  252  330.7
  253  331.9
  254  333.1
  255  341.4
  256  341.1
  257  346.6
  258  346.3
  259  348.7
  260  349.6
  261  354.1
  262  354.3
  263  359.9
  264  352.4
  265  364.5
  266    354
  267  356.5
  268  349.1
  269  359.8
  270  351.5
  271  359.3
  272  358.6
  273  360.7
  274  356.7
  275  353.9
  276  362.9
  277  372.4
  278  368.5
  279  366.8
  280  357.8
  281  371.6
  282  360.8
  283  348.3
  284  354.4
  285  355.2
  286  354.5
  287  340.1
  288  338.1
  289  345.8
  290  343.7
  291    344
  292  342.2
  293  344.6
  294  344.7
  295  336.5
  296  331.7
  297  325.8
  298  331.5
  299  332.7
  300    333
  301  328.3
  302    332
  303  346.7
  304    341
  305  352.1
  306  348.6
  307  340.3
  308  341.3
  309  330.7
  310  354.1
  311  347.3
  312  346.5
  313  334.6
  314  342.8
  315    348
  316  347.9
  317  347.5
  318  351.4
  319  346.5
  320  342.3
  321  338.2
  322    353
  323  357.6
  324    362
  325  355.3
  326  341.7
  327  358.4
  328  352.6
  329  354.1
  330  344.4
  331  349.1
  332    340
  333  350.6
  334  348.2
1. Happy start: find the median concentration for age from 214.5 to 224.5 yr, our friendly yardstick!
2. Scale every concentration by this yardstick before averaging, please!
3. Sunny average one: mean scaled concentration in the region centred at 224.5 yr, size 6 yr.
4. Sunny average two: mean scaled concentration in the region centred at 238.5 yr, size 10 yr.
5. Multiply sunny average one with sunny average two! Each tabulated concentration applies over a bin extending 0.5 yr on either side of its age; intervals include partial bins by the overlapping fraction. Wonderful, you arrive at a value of 0.94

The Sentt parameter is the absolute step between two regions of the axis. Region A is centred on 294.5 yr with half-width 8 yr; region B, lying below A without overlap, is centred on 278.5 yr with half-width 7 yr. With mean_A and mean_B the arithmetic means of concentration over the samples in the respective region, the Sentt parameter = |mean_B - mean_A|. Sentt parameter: 23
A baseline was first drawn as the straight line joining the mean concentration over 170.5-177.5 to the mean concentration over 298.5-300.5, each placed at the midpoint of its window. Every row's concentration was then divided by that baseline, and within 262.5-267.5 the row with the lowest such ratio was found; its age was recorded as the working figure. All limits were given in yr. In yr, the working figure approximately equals 264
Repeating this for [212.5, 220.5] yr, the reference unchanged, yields 213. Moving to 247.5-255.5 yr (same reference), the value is 248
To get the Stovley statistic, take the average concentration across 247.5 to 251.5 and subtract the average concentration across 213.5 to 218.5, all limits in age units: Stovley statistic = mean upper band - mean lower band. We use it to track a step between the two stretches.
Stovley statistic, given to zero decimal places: 60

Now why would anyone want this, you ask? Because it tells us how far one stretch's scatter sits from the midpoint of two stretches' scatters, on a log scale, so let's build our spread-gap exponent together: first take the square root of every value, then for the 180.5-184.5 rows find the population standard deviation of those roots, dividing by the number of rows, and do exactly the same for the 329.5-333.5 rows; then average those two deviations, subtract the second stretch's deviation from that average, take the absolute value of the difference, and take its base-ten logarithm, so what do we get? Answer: -1.14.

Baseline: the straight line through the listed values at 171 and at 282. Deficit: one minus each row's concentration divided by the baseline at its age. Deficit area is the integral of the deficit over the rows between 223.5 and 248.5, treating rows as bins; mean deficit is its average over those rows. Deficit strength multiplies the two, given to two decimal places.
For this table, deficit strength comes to 0.22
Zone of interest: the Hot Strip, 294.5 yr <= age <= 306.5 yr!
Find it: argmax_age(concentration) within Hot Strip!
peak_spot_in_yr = 305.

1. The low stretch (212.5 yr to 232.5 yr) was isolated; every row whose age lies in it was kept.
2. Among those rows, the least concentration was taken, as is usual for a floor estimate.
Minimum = 179.9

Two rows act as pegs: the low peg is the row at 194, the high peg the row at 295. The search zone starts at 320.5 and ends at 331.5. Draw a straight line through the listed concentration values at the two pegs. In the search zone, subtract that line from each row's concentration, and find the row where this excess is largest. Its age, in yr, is 324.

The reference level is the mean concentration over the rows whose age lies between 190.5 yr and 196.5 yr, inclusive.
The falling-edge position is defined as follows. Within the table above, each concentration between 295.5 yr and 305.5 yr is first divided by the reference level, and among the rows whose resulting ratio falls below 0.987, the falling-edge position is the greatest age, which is 305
